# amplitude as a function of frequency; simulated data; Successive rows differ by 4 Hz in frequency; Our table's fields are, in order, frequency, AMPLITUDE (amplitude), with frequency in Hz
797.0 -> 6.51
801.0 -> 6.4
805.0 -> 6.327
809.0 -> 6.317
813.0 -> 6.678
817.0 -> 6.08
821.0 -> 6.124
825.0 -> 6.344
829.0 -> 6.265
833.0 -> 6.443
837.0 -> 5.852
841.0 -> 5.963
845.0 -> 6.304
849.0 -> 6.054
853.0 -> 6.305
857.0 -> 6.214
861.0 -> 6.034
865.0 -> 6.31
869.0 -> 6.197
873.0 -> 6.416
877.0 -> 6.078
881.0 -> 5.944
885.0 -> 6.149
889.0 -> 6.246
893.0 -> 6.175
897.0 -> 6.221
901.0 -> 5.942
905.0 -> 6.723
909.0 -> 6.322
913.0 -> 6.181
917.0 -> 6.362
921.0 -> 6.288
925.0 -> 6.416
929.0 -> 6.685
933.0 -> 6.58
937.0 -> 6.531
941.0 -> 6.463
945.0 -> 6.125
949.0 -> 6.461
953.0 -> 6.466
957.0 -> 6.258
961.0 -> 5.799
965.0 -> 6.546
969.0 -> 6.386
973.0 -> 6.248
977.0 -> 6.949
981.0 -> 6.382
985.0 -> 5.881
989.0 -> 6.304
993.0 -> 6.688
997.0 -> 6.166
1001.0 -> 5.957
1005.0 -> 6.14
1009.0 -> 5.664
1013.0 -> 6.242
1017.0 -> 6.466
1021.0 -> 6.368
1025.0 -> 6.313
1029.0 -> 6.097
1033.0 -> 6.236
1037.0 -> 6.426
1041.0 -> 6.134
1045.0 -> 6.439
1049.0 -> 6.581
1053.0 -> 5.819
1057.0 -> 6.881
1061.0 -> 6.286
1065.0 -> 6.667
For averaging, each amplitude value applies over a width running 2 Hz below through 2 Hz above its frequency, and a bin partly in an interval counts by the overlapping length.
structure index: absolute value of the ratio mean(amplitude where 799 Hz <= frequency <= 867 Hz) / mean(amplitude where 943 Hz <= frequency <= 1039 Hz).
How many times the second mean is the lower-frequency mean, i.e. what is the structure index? 0.99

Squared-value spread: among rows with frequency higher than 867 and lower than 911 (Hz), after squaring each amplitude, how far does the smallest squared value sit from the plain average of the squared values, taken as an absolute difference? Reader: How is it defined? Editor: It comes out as 3.4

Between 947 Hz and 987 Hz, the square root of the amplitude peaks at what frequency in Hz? 977.0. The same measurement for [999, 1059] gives 1057.0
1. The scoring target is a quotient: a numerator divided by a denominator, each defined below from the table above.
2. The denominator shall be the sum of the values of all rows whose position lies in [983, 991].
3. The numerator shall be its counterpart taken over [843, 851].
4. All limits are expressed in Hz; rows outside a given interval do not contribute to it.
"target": 1.01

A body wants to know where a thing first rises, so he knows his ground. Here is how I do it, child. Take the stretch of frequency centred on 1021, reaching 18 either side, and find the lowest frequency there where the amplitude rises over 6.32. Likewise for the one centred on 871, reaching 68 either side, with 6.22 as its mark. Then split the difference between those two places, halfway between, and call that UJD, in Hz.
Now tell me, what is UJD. 911 Hz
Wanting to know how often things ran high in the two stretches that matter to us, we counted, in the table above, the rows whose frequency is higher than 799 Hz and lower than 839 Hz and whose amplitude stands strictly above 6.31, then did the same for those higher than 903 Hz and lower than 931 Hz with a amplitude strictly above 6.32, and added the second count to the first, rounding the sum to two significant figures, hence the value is 11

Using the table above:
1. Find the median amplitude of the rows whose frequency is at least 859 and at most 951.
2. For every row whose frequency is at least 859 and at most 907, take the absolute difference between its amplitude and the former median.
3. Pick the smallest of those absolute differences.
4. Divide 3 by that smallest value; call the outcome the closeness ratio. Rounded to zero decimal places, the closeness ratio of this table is 136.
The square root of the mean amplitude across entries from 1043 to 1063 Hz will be 2.530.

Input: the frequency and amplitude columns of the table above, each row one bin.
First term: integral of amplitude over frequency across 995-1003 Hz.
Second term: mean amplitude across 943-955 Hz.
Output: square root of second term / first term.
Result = 0.36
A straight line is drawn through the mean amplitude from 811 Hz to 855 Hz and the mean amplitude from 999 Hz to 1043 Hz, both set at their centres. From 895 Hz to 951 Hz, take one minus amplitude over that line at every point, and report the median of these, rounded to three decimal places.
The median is -0.030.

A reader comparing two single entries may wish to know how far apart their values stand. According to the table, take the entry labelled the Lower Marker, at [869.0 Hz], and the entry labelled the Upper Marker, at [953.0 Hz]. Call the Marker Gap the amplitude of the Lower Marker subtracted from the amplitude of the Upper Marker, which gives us 0.27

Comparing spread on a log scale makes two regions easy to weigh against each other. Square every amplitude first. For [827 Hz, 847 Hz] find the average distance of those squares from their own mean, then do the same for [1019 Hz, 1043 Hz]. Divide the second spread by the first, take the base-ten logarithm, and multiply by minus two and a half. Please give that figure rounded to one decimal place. 0.7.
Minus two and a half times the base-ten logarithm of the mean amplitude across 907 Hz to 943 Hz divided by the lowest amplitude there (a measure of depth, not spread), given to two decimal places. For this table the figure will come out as -0.04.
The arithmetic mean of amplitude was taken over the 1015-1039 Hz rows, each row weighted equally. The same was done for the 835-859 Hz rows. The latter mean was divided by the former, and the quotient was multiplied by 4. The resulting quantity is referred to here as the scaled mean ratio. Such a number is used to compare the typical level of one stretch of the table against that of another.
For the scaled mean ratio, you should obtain 3.87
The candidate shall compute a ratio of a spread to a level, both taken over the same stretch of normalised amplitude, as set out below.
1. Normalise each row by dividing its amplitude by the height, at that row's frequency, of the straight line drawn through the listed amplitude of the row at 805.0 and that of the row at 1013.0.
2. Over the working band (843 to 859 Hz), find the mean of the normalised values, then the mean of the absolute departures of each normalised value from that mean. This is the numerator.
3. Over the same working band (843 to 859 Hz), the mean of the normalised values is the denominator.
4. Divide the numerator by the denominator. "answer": 0.014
